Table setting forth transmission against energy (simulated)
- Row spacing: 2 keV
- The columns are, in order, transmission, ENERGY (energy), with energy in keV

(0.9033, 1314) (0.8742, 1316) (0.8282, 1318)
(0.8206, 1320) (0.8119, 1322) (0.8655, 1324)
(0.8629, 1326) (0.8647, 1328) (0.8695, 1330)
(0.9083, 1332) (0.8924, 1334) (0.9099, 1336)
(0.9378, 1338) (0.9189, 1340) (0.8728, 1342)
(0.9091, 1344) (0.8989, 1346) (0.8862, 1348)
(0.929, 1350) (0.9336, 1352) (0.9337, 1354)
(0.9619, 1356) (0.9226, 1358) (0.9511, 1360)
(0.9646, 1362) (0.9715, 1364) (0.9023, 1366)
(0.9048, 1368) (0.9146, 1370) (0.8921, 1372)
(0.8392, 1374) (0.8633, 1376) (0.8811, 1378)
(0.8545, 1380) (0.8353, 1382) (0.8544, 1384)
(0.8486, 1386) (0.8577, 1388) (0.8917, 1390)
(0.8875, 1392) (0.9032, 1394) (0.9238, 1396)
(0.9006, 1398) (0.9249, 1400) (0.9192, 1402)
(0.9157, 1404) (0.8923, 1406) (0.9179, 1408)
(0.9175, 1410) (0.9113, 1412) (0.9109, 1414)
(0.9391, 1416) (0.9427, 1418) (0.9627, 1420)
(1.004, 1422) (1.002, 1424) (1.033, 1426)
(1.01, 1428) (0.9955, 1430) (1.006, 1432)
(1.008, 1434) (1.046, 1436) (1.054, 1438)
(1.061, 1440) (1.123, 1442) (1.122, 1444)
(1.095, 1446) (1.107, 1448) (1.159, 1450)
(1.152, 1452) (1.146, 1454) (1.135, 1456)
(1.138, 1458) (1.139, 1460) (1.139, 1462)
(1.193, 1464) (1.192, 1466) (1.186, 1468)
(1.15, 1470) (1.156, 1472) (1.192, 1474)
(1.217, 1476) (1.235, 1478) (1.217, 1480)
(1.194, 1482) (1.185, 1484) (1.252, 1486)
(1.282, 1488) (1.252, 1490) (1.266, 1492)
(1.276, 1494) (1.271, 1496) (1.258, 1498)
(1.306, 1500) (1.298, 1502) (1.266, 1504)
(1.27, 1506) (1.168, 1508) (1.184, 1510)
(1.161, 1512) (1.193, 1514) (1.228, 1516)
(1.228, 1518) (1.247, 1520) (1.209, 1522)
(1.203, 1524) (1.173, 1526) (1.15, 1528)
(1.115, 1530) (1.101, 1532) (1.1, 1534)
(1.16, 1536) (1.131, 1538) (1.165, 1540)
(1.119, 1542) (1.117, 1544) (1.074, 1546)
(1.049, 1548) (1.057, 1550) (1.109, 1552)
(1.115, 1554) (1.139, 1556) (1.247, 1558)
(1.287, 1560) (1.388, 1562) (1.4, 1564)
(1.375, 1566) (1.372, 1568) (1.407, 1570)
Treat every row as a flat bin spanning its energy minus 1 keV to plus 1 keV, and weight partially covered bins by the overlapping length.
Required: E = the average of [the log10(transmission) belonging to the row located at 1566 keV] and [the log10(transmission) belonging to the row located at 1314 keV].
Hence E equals 0.05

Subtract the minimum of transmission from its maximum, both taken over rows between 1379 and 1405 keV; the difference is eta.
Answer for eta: 0.09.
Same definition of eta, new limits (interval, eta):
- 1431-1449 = 0.12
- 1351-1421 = 0.14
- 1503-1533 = 0.17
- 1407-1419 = 0.03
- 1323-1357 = 0.10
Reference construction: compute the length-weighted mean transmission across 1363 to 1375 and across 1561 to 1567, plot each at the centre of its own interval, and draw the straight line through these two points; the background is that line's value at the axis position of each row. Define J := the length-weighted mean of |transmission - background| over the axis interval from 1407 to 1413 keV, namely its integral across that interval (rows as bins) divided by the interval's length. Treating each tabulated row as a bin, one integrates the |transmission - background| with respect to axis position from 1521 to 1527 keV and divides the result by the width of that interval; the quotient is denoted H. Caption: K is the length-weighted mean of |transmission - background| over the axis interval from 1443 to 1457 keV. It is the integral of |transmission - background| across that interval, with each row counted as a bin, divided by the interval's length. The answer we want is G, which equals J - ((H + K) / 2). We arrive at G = 0.03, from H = 0.09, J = 0.09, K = 0.026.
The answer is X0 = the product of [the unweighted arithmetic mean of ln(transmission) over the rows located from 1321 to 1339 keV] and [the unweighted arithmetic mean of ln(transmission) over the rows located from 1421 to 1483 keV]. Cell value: -0.014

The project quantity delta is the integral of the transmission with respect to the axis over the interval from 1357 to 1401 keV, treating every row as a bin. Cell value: 39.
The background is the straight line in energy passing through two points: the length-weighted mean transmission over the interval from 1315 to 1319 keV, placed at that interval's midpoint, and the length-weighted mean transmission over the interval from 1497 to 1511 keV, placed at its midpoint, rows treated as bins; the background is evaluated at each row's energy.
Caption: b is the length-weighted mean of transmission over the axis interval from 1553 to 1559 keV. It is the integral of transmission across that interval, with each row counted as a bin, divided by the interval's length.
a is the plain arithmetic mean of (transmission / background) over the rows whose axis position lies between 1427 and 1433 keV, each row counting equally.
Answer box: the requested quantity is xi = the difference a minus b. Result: -0.25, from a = 0.92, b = 1.17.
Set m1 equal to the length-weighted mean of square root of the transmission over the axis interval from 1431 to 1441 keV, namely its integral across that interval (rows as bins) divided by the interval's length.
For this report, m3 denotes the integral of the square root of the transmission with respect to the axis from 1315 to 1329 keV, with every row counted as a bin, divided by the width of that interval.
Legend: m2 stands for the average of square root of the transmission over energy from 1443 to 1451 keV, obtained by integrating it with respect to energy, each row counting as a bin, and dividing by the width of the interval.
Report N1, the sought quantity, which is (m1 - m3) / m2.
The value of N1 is 0.09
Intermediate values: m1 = 1.02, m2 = 1.06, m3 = 0.92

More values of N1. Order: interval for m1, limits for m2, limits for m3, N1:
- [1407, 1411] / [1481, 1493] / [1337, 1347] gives 0.00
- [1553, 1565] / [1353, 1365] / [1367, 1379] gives 0.19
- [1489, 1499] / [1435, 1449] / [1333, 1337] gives 0.17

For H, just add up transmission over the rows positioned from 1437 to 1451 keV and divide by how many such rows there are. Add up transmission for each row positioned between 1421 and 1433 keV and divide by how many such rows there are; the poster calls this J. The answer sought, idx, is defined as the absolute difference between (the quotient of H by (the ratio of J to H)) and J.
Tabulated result 0.2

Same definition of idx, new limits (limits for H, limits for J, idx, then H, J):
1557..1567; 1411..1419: 1.0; 1.34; 0.93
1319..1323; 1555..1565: 0.8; 0.82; 1.29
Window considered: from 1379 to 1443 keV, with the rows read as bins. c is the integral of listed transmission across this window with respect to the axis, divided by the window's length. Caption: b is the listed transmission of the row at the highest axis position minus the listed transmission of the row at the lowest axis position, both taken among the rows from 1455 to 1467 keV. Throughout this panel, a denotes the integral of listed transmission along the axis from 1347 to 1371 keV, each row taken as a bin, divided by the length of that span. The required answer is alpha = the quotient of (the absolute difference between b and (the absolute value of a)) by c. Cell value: 0.92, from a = 0.93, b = 0.06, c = 0.95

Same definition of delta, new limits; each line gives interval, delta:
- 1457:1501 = 53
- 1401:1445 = 43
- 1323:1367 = 40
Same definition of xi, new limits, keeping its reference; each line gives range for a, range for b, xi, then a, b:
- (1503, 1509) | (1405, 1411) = 0.08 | 0.98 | 0.91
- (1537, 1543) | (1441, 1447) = -0.26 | 0.86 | 1.11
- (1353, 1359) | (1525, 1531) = -0.14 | 1.01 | 1.15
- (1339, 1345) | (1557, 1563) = -0.31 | 1.00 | 1.31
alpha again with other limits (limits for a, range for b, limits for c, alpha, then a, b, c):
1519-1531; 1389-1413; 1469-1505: 0.94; 1.18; 0.02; 1.24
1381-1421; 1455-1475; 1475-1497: 0.68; 0.90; 0.06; 1.24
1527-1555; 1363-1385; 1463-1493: 1.01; 1.11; -0.12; 1.21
